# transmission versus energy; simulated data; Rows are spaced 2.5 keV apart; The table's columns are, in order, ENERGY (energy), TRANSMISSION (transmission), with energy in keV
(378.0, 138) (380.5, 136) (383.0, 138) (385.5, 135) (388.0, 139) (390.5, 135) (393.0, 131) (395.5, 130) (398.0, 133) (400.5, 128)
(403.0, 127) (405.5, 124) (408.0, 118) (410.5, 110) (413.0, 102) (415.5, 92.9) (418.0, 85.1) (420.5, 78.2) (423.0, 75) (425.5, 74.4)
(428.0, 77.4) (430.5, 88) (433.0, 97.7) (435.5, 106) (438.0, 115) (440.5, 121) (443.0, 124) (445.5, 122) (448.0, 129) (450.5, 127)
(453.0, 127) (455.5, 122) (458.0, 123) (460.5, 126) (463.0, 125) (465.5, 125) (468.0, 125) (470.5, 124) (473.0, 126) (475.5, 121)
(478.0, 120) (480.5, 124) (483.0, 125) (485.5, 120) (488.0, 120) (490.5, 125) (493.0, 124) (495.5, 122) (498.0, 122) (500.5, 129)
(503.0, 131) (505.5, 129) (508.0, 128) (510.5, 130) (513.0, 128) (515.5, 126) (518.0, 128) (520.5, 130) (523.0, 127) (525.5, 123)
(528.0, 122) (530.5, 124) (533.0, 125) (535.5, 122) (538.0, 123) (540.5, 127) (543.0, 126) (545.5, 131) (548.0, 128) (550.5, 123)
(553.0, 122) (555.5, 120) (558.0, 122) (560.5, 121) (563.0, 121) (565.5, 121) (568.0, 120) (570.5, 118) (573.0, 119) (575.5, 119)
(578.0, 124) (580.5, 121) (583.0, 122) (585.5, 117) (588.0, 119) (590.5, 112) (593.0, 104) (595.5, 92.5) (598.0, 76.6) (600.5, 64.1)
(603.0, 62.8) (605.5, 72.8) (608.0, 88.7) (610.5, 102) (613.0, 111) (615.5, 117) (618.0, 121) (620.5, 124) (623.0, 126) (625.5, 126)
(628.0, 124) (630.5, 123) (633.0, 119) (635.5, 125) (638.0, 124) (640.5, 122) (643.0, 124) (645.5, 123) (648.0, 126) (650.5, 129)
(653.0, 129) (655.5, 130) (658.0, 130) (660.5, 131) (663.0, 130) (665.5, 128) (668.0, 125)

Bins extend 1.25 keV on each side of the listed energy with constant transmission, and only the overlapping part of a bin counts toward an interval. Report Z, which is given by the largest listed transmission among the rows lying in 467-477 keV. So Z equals 126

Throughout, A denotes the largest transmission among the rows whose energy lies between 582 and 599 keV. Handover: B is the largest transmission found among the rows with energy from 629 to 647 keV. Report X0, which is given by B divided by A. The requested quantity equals 1.02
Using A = 122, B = 125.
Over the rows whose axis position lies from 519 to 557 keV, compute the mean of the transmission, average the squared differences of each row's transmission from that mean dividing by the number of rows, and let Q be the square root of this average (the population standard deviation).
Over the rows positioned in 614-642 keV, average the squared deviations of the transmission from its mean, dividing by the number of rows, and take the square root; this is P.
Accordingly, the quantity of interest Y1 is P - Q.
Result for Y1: 0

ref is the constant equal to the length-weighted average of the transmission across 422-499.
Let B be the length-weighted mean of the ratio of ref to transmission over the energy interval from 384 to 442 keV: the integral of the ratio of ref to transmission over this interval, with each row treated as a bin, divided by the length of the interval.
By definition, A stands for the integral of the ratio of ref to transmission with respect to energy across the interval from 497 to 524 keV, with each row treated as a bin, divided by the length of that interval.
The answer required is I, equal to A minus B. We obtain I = -0.20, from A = 0.91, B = 1.11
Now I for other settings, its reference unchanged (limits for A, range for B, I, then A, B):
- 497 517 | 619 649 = -0.03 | 0.91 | 0.94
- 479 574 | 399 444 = -0.24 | 0.94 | 1.18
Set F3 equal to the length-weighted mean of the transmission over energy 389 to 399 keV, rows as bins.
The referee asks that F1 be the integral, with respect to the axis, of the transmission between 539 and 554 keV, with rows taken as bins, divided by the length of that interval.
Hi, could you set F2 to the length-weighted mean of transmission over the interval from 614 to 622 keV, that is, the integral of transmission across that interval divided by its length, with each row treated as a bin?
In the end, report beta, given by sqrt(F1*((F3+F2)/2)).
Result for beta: 126.3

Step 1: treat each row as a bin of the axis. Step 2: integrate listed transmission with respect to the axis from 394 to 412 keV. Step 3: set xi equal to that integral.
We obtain 2233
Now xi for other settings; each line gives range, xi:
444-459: 1875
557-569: 1452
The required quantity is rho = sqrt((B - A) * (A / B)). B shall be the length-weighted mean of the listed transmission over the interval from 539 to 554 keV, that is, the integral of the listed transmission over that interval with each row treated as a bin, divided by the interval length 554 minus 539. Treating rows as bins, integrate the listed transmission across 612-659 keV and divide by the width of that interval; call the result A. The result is 1.5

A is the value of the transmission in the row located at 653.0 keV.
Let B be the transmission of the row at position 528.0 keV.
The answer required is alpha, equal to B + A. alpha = 251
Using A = 129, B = 122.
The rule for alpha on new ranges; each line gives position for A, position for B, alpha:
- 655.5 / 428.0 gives 207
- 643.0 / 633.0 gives 243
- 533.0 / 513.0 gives 253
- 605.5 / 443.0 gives 197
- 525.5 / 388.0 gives 262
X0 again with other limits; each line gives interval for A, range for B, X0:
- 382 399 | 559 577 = 0.87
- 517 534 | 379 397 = 1.07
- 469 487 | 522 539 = 1.01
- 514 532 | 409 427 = 0.85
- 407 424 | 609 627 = 1.07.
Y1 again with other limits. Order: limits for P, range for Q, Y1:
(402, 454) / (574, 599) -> 5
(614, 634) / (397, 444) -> -17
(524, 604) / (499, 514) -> 16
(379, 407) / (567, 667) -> -13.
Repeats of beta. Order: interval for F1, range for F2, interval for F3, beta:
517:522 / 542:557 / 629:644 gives 126.4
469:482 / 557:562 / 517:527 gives 123.6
